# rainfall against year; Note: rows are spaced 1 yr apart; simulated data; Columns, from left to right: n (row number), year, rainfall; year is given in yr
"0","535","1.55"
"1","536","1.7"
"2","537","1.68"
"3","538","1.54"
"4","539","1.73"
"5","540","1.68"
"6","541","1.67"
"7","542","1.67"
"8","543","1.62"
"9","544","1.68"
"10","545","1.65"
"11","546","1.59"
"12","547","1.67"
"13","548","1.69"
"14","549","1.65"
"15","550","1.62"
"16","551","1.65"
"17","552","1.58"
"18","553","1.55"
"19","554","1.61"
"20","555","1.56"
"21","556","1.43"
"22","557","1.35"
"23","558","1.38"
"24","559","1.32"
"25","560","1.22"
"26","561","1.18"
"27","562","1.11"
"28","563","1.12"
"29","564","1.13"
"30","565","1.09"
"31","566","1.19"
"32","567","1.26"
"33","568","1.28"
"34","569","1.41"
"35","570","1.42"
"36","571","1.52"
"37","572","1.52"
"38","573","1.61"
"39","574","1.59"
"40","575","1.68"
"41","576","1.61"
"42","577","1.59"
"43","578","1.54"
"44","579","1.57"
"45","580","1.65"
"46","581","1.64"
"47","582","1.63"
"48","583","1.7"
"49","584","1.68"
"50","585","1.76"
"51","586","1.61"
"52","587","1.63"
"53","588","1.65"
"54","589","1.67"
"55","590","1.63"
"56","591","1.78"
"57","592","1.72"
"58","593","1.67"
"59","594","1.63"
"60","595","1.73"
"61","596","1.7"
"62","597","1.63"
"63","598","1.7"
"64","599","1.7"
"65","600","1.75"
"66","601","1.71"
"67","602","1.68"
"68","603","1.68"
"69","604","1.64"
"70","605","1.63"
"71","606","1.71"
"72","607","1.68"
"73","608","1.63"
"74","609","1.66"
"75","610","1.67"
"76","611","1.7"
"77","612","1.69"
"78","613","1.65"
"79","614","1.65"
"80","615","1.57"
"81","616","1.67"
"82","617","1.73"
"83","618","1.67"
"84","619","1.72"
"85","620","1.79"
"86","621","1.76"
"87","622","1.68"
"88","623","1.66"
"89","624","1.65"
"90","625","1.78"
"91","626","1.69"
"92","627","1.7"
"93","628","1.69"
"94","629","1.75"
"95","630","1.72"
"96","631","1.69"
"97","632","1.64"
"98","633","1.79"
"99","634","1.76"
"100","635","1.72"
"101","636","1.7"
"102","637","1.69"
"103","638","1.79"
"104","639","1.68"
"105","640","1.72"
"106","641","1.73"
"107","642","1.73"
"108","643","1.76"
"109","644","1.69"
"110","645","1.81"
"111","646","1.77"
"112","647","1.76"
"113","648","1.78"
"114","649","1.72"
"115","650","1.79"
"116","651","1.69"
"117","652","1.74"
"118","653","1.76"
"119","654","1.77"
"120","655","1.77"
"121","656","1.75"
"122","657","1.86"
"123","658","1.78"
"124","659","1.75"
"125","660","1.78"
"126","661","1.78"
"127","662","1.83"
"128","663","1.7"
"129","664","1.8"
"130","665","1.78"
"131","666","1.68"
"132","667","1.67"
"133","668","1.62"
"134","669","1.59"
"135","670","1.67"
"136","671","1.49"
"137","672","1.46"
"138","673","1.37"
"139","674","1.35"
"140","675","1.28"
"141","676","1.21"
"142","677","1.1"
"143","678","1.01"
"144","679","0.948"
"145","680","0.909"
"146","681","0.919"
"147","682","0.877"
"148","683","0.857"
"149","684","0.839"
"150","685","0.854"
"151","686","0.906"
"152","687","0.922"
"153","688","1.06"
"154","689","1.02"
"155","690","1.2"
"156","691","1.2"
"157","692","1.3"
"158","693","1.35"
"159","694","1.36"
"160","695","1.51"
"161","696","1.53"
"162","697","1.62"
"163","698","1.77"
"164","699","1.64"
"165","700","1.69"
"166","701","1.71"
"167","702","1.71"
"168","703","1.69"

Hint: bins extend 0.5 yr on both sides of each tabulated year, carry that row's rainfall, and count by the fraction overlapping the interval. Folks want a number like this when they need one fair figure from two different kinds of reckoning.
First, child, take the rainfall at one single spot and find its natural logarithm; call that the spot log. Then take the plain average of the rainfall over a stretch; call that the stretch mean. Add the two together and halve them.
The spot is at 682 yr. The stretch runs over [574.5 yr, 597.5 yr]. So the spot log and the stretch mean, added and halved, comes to 0.76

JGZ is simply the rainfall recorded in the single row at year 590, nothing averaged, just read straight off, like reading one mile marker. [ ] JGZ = 1.63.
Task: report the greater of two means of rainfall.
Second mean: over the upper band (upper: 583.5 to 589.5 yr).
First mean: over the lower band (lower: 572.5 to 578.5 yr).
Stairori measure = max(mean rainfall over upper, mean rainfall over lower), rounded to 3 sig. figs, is 1.67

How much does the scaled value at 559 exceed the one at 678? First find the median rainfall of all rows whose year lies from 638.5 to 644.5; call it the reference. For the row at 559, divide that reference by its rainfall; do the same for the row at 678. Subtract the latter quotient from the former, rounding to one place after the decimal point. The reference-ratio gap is -0.4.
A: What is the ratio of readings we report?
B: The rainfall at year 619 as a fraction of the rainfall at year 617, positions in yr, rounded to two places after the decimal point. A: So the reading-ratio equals 0.99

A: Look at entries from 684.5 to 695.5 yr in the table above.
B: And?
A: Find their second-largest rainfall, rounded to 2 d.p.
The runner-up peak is 1.36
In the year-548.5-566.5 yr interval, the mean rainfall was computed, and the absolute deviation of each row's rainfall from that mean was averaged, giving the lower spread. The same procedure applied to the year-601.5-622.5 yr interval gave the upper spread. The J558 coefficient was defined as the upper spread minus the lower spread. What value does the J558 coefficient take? -0.15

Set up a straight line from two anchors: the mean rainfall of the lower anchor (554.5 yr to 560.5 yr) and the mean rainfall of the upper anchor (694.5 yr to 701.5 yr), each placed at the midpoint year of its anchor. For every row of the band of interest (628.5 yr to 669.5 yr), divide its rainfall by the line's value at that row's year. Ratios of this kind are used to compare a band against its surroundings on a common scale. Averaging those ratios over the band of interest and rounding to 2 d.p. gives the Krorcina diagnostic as 1.12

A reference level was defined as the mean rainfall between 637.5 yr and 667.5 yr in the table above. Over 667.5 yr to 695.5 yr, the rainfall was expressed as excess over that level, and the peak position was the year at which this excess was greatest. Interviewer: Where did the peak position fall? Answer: 670 yr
